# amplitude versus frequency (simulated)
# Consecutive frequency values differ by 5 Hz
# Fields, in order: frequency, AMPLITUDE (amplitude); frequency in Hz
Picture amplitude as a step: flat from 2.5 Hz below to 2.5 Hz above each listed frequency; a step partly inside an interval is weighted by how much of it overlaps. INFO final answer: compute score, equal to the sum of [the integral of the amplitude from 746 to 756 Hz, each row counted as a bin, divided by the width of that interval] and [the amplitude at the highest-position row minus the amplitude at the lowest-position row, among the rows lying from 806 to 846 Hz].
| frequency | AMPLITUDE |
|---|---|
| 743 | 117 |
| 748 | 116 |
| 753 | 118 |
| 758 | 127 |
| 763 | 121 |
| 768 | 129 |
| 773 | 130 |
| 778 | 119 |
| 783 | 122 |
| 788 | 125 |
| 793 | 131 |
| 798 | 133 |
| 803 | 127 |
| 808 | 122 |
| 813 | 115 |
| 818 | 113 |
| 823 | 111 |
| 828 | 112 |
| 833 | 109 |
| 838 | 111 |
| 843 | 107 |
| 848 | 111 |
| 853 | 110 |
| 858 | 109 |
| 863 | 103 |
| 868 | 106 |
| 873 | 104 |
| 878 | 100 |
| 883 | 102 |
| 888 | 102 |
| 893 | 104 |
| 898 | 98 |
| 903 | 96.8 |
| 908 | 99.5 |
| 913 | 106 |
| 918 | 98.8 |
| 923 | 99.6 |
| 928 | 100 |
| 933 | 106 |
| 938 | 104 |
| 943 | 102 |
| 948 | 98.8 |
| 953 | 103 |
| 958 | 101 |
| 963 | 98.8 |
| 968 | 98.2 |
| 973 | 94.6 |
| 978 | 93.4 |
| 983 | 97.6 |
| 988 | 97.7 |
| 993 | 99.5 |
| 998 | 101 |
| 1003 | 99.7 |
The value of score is 103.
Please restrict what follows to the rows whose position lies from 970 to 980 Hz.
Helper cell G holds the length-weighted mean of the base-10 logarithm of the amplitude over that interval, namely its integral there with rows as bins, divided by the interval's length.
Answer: 1.97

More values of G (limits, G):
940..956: 2.01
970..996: 1.99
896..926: 2.00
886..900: 2.01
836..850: 2.04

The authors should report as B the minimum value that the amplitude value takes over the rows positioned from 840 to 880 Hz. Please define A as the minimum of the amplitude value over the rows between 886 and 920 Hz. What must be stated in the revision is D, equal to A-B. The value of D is -3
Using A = 96.8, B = 100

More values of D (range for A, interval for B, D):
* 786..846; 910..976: 12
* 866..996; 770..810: -26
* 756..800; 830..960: 22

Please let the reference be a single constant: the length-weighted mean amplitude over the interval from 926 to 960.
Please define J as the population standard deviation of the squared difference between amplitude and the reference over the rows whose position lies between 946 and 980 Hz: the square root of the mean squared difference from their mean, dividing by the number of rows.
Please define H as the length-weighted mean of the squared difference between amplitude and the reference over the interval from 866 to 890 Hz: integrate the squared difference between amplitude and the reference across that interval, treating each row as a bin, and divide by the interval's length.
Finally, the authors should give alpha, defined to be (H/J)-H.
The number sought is -4.3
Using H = 4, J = 28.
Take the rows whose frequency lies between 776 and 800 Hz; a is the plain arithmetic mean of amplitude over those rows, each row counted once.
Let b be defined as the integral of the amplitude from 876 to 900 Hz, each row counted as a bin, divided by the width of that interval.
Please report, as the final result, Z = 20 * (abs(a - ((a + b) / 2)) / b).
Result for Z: 2.4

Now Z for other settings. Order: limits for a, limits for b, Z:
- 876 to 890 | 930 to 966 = 0.1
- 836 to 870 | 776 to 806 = 1.4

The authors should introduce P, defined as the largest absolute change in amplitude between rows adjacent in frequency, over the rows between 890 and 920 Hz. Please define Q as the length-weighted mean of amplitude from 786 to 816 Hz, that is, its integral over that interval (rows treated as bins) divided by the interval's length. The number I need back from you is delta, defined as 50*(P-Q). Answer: -5905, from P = 7.2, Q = 125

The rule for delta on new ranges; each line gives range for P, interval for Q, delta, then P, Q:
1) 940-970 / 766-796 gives -6093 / 4.2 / 126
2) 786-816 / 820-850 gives -5160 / 7.0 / 110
